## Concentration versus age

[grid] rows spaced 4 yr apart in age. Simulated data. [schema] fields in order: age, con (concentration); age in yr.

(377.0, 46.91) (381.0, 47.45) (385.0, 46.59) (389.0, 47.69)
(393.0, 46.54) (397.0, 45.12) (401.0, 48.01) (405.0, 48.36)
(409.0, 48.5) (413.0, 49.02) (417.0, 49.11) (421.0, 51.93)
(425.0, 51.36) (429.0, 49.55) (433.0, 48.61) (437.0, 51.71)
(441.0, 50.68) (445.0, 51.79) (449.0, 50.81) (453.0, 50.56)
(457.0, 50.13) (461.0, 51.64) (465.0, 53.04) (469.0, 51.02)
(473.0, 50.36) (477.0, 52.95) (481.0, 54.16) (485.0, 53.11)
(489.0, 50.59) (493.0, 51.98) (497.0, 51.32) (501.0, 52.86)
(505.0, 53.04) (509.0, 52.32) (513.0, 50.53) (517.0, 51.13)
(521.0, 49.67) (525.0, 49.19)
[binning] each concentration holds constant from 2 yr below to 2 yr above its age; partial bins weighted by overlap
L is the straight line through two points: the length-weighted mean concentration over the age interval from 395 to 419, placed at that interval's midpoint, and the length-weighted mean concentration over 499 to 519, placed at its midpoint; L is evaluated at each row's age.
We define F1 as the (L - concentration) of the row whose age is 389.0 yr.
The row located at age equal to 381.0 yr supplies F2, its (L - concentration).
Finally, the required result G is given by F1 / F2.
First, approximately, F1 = -0.4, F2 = -0.4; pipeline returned 0.8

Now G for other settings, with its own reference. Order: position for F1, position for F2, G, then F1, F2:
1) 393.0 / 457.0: -5.5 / 0.9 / -0.2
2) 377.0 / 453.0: 0.1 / -0.1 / -0.8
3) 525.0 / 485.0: -1.6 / 3.4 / -2.1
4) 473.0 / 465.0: -0.1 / 0.2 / -2.8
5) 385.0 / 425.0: -0.2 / 0.6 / -2.6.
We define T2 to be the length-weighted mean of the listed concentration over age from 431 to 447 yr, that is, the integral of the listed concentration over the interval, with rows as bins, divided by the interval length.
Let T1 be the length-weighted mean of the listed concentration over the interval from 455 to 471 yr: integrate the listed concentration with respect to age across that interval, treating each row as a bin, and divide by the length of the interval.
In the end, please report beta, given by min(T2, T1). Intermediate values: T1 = 51.5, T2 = 50.7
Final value 51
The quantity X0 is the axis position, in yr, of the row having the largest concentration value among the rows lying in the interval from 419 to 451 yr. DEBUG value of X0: 421.0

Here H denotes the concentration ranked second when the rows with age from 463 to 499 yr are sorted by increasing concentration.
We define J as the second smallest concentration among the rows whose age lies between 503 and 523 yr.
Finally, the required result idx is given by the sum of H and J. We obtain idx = 101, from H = 50.59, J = 50.53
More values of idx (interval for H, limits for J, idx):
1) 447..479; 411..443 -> 99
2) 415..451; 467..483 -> 100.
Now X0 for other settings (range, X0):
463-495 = 481.0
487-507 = 505.0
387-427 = 421.0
